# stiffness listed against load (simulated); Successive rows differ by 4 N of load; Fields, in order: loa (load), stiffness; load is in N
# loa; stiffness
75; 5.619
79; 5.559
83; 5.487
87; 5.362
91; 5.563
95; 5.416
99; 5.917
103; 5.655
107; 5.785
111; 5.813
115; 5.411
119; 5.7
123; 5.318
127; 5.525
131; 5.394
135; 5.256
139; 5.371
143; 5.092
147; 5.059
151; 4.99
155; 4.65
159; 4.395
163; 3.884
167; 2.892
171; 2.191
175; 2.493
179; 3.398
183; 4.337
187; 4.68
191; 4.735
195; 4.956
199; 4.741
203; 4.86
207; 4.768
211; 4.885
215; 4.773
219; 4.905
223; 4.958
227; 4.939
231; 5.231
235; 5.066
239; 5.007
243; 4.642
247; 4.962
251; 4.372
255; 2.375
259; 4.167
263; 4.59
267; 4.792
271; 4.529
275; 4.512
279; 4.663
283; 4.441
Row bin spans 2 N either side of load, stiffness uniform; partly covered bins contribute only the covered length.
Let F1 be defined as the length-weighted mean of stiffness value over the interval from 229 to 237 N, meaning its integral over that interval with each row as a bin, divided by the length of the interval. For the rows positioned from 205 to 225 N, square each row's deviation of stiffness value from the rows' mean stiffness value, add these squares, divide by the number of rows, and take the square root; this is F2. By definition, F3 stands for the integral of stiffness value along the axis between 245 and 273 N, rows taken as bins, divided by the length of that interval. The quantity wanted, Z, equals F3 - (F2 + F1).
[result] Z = -1.0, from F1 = 5.15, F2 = 0.08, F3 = 4.3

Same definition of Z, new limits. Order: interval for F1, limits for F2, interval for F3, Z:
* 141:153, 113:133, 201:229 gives -0.3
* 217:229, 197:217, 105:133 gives 0.6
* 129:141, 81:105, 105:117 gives 0.1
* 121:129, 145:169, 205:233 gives -1.2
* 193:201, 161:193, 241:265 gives -1.6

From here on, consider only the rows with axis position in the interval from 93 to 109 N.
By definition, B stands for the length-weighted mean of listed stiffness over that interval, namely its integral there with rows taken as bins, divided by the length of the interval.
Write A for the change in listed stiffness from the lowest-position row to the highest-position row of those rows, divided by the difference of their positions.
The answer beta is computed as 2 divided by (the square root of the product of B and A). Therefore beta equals 5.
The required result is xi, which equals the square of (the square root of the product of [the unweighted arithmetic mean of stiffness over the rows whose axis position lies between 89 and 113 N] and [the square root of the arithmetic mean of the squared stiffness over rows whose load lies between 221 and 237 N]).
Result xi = 29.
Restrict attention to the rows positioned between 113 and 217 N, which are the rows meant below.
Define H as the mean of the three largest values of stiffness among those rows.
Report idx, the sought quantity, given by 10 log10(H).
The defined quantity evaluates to 7.44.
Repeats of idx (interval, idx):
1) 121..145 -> 7.35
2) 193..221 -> 6.92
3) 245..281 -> 6.82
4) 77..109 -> 7.62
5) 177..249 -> 7.08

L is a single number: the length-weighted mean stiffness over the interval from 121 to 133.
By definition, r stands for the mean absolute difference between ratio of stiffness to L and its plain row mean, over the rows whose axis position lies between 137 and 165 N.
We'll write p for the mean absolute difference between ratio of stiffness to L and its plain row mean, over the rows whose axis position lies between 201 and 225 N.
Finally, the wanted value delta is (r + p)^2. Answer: 0.007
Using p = 0.01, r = 0.07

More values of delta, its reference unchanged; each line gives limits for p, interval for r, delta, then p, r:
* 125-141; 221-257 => 0.013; 0.01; 0.10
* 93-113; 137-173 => 0.035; 0.03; 0.16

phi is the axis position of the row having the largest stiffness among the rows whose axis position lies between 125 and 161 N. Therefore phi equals 127 N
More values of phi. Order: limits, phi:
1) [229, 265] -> 231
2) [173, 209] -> 195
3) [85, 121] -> 99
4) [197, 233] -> 231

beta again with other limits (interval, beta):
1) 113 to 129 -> 9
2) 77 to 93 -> 47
